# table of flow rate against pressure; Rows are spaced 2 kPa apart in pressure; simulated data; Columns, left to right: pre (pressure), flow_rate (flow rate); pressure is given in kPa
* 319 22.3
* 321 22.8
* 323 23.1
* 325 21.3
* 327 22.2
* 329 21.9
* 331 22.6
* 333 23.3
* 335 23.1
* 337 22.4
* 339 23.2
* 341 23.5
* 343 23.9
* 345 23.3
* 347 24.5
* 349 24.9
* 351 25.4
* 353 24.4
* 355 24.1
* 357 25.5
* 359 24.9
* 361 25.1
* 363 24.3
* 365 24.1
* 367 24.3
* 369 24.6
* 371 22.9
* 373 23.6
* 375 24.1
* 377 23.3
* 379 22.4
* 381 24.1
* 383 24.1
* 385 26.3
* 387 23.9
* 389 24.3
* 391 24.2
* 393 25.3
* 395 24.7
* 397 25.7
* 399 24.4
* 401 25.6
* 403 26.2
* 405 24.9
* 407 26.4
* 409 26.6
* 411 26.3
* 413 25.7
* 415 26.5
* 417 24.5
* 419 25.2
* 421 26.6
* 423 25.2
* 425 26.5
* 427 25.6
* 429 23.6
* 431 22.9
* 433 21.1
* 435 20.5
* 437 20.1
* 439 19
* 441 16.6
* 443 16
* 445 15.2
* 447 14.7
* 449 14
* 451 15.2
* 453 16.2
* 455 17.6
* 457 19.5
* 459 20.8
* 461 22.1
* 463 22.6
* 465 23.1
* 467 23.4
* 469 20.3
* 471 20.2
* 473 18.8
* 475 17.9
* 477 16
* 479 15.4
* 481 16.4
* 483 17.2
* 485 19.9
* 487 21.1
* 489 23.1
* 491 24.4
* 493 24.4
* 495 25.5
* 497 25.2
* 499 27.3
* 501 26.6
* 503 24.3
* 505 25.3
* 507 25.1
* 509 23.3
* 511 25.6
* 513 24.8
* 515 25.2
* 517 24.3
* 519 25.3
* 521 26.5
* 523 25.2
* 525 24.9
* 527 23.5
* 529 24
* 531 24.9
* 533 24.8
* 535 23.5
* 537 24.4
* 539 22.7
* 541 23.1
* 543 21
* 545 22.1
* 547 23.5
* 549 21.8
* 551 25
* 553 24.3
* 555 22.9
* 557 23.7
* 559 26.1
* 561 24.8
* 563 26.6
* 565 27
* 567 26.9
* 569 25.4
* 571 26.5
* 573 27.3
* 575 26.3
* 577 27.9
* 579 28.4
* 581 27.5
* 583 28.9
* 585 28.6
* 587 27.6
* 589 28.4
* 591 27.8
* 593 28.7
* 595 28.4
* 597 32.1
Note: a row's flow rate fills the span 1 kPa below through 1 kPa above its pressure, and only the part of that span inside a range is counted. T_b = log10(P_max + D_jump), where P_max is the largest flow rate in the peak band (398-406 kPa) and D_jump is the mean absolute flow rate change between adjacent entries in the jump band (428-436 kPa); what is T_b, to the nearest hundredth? 1.44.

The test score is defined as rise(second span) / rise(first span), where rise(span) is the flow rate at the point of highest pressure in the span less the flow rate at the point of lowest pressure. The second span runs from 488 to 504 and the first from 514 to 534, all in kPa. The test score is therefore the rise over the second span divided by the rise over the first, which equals -3.0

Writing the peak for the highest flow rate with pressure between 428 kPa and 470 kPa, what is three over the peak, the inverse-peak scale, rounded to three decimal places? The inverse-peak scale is 0.127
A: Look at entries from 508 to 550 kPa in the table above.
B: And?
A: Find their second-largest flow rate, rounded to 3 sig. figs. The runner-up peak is 25.6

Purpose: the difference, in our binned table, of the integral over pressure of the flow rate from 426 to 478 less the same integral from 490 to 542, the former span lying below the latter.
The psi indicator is -282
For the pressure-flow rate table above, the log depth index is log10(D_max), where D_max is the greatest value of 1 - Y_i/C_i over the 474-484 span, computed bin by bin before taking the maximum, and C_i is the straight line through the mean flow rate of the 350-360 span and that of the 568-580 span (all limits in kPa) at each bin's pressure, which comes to -0.4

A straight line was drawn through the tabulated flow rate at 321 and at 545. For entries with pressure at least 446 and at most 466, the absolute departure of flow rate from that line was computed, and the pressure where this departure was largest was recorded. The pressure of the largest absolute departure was 449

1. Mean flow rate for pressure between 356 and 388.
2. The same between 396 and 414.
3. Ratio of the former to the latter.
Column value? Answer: 0.94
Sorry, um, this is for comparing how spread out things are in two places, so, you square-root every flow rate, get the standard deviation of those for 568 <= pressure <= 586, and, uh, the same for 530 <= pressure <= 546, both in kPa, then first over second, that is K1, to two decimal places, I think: 0.79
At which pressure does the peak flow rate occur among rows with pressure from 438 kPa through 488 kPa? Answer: 467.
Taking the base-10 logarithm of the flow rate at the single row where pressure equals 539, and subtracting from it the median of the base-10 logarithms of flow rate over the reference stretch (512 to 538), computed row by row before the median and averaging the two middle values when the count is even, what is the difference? -0.04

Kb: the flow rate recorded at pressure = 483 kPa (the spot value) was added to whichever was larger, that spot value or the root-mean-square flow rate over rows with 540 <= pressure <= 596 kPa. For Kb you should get 43.2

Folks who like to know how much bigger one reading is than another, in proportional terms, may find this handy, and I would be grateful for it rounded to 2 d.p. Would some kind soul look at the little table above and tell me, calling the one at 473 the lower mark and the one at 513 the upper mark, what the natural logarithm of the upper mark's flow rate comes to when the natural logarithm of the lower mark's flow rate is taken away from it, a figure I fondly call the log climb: 0.28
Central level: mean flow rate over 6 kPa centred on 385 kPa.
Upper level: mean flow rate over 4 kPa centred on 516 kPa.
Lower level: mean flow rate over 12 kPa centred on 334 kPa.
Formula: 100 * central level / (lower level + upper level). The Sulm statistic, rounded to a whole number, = 52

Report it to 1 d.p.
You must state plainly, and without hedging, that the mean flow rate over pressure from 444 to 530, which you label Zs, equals 21.7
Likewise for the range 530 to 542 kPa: 23.9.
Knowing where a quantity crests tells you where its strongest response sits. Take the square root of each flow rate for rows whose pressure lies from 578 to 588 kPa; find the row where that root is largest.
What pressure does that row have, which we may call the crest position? 583 kPa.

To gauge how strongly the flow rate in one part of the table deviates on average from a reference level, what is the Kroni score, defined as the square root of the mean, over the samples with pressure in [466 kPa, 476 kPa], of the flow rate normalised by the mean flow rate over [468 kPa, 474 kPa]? 1.01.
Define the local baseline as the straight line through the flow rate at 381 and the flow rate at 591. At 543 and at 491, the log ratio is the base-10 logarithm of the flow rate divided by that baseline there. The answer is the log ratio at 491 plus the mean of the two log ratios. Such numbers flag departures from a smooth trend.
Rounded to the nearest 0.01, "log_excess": -0.10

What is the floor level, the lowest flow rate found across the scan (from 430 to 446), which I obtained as 15.2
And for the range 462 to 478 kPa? 16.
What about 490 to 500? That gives 24.4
